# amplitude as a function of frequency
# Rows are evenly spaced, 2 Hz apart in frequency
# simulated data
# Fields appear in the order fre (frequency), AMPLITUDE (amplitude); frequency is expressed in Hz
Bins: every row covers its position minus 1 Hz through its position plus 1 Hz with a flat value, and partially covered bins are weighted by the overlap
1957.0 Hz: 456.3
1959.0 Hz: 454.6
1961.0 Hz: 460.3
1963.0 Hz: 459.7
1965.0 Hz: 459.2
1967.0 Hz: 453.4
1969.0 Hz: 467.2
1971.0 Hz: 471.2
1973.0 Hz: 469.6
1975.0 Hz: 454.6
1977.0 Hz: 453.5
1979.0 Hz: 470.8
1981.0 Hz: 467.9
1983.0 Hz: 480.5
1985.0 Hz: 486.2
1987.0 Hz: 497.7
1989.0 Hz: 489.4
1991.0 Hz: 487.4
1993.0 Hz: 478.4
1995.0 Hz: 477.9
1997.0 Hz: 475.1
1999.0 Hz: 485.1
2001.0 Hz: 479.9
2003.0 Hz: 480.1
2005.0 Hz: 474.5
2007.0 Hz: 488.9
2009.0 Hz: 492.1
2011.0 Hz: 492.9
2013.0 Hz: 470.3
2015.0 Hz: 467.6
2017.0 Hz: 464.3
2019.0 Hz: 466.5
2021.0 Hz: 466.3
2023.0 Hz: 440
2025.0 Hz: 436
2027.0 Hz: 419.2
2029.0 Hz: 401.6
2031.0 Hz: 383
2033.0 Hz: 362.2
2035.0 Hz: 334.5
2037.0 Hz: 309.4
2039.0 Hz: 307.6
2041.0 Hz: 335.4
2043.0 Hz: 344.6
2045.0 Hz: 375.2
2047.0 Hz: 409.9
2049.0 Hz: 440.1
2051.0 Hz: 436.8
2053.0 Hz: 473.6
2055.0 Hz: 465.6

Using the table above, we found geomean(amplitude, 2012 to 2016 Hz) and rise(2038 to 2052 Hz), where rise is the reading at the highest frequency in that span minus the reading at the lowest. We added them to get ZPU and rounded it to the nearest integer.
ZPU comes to 598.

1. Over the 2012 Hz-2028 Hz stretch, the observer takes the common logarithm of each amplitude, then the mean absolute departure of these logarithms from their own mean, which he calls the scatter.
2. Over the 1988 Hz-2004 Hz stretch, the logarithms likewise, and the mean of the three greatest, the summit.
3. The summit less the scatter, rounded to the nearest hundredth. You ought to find 2.67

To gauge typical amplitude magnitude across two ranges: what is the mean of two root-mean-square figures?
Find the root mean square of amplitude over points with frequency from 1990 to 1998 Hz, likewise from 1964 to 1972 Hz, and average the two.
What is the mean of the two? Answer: 471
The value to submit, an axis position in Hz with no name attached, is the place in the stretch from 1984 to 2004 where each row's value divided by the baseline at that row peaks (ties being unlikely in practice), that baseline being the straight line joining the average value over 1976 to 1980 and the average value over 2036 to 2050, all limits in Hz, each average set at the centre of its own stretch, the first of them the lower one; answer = 2003.0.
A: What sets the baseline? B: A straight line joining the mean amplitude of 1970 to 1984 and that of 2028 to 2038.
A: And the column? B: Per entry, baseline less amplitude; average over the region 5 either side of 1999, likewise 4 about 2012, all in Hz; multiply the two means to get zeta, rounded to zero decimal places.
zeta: 4538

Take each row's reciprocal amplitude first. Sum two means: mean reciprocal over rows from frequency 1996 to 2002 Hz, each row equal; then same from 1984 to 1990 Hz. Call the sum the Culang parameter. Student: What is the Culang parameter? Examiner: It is 0.0041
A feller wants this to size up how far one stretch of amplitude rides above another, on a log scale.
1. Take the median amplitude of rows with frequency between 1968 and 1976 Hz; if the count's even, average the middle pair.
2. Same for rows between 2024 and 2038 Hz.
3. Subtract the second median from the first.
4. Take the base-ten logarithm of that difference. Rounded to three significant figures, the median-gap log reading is 1.93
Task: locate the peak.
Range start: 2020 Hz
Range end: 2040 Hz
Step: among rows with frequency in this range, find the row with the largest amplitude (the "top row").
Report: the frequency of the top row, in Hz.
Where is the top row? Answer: 2021.0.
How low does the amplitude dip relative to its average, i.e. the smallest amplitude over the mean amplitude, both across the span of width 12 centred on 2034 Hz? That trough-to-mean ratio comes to 0.880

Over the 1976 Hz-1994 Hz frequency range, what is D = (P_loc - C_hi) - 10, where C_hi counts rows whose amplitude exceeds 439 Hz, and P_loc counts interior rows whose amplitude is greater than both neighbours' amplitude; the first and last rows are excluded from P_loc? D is -17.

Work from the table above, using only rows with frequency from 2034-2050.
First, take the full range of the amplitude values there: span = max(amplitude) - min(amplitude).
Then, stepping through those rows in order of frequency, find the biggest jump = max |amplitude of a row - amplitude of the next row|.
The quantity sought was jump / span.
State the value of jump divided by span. 0.26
